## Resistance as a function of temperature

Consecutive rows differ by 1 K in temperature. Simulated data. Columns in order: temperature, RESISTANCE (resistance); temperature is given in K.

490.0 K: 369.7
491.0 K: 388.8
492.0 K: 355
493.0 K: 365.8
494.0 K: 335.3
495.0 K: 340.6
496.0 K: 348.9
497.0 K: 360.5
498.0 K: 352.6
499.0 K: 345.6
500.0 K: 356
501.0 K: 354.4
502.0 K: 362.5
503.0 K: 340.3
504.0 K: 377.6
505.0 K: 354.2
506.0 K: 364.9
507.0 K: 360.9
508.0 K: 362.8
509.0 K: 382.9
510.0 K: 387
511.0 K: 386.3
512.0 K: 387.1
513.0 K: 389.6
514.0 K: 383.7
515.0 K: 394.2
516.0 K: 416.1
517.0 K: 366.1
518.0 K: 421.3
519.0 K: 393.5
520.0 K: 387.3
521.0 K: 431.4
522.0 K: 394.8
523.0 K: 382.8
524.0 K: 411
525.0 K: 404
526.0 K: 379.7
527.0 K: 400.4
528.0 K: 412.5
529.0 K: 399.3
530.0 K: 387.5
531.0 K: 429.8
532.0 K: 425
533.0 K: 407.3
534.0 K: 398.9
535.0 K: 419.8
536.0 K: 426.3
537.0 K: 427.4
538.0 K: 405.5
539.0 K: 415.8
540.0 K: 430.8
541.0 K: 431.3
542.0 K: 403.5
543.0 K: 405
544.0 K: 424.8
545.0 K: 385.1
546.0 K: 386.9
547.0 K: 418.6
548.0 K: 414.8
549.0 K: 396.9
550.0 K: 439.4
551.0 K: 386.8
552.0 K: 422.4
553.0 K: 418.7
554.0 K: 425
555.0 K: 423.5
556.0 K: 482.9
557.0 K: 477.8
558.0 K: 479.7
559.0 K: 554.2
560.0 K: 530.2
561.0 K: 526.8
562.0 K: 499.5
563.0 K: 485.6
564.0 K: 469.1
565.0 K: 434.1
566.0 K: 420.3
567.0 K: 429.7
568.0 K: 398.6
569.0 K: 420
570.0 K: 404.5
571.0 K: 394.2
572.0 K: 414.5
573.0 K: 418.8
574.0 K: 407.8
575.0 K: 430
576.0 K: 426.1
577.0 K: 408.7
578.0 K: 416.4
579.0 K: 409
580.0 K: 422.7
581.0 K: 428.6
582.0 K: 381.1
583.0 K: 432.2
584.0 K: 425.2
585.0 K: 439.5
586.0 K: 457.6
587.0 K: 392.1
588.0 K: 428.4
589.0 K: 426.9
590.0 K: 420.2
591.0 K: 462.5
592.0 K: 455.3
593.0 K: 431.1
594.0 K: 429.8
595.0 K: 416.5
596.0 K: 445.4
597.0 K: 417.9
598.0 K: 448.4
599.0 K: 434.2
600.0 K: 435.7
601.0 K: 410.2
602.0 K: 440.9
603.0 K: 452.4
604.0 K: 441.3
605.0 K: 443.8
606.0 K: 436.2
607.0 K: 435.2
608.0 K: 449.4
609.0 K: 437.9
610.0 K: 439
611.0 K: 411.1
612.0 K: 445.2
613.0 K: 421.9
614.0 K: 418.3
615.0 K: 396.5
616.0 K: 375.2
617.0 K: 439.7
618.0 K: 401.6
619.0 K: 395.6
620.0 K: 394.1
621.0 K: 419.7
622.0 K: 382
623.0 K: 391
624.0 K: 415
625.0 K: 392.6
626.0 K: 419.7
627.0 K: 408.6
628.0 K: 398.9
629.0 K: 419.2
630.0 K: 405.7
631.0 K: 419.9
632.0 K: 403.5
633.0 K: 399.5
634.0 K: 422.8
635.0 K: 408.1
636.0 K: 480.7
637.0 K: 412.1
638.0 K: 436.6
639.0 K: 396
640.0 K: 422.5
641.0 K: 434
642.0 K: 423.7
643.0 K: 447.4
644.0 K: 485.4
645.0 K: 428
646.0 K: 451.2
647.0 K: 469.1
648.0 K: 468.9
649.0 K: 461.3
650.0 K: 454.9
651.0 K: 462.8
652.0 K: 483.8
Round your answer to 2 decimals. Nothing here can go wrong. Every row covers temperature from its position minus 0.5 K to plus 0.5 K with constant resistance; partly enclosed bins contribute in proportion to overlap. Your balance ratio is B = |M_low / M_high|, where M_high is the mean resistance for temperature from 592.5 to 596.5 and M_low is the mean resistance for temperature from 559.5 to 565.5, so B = 1.14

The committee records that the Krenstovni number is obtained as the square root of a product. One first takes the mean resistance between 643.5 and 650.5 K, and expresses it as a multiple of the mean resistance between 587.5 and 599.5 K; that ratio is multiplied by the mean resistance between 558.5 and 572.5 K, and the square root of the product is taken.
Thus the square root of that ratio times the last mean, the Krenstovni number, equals 22.0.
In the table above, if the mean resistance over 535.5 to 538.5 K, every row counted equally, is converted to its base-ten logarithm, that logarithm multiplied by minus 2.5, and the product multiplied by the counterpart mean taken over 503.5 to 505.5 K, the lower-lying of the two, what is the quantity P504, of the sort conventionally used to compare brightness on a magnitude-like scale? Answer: -2399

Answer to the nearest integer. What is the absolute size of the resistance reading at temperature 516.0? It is 416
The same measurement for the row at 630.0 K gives 406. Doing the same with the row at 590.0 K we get 420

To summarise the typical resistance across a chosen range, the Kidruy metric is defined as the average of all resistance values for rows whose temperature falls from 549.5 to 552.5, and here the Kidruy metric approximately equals 416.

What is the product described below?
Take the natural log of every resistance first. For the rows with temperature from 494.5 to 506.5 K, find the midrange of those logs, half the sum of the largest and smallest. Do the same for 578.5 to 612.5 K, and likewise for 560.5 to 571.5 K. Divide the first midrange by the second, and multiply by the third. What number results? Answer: 5.96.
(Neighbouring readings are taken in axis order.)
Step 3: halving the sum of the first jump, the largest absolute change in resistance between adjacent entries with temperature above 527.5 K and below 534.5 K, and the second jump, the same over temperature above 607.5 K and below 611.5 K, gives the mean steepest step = 35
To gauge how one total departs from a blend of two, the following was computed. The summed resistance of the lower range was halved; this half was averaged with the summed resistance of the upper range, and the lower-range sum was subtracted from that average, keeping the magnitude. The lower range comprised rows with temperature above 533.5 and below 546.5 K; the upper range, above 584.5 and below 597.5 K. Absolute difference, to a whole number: 1209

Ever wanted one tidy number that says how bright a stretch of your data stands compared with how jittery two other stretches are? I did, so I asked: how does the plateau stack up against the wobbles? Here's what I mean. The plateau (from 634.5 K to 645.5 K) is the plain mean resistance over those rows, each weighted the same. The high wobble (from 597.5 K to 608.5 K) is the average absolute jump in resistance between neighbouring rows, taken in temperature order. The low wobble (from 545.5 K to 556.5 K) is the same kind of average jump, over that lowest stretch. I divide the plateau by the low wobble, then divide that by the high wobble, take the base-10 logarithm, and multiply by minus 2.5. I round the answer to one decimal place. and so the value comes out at -0.4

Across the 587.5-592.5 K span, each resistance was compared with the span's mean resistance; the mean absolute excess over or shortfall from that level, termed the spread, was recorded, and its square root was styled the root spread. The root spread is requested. 4.0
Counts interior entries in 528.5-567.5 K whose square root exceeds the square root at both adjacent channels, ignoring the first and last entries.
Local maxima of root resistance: 10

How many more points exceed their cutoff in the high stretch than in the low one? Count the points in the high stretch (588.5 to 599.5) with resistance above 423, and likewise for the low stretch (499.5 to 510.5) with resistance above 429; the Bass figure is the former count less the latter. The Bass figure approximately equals 8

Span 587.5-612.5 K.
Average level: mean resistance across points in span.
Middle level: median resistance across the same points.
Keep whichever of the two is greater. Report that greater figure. 436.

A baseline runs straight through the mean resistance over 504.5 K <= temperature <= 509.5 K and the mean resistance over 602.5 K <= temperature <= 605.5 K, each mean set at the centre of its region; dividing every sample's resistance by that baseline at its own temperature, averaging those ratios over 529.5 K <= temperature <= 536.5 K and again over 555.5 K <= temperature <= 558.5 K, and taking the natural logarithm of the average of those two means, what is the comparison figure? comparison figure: 0.12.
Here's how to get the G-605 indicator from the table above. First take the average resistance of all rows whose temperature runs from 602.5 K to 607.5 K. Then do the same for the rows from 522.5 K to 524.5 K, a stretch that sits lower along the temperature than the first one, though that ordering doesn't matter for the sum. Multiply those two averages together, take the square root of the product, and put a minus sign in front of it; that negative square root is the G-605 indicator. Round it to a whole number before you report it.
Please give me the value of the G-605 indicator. -419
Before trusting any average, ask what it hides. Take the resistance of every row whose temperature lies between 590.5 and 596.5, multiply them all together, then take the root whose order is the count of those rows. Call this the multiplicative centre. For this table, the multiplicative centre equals 440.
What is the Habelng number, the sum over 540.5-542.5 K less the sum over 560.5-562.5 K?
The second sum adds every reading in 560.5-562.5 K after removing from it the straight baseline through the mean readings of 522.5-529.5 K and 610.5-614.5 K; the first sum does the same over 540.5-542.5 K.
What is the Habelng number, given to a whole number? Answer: -180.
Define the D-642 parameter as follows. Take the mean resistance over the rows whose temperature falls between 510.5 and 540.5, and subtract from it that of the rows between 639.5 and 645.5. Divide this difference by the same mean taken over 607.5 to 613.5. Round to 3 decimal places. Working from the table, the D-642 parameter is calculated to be -0.084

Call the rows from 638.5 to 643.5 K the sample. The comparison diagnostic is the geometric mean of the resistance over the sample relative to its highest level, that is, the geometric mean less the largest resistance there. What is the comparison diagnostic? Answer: -23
